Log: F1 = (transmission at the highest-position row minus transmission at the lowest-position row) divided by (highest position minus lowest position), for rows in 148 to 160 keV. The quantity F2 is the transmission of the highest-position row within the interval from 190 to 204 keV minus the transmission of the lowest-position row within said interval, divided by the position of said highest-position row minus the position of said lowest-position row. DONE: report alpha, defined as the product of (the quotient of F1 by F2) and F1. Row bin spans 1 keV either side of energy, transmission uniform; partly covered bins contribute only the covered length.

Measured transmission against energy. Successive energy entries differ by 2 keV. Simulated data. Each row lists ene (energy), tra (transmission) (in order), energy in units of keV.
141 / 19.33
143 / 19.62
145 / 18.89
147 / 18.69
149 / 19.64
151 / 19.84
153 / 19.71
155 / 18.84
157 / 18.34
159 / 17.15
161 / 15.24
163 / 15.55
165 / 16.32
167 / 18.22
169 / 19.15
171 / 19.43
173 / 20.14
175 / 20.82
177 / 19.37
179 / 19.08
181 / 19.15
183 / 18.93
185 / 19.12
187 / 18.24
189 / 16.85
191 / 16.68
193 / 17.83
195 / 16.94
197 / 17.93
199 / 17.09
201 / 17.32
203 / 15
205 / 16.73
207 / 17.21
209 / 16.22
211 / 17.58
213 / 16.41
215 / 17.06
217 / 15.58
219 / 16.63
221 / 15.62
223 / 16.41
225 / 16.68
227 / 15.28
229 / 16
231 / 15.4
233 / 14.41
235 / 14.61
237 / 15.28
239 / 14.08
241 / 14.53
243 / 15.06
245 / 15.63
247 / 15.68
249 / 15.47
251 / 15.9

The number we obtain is -0.44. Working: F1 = -0.25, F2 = -0.1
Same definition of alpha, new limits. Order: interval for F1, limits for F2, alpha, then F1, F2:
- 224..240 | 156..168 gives -2.87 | -0.19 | 0.0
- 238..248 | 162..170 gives 0.07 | 0.20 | 0.6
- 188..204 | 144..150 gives 0.09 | -0.13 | 0.2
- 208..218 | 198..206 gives -0.11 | -0.08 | -0.1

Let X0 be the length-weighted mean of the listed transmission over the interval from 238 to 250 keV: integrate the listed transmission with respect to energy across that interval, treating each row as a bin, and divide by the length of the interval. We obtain 15.1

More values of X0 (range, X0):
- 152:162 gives 17.9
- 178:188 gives 18.9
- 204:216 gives 16.9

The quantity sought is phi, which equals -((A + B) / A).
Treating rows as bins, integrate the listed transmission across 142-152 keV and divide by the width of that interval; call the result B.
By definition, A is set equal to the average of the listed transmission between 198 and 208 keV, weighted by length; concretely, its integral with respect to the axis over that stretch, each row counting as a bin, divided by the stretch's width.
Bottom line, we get -2.16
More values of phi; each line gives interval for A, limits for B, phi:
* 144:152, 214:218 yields -1.85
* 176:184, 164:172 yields -1.96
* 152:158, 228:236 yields -1.80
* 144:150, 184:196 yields -1.92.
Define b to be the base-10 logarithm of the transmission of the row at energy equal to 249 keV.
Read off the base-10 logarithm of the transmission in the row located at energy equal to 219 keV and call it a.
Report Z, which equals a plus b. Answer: 2.41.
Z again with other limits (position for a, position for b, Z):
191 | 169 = 2.50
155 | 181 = 2.56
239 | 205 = 2.37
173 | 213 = 2.52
